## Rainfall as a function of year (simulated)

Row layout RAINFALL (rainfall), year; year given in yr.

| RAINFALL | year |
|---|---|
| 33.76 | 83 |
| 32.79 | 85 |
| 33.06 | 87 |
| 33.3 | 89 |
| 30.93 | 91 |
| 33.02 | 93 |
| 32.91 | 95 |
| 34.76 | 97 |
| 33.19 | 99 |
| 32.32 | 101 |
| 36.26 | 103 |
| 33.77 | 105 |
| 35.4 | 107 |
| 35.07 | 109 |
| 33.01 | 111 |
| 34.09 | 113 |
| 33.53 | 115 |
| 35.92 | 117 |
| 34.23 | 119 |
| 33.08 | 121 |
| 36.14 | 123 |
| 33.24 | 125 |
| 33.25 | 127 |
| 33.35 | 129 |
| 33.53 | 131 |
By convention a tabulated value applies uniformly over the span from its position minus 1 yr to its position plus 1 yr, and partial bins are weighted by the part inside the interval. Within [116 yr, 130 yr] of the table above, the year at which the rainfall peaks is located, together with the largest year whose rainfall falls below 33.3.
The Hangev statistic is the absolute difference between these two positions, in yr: 4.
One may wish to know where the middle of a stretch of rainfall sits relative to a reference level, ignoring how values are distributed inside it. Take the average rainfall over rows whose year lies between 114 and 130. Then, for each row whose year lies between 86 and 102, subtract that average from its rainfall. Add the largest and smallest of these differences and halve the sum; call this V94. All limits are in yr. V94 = -1.2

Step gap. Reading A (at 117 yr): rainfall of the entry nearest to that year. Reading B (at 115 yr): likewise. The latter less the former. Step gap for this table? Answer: -2.4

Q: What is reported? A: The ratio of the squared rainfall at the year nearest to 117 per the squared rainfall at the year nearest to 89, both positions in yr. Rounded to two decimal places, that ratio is 1.16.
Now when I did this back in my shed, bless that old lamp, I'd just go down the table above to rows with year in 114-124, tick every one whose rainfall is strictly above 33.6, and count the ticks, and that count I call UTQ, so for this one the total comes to 3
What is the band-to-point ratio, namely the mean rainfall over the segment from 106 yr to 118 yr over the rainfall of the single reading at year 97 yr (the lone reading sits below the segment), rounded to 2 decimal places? 0.99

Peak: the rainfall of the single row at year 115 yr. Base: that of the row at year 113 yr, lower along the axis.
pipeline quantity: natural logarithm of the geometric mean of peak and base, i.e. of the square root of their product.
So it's 3.52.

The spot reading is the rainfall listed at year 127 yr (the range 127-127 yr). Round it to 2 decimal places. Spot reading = 33.25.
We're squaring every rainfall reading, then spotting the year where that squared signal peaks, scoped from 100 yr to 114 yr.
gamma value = 103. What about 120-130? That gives 123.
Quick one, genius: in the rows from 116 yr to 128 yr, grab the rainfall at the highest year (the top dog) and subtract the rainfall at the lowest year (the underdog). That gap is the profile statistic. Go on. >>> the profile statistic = -2.67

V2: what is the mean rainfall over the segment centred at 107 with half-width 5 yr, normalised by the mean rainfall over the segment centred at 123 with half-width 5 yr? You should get 1.02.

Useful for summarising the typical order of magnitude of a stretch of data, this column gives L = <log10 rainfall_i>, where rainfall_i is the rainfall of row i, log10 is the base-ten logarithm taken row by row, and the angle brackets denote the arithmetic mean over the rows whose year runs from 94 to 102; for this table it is 1.52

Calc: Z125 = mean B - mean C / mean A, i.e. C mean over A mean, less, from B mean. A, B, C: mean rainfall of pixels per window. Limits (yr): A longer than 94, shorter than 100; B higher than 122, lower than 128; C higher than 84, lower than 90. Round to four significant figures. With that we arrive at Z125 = 33.23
